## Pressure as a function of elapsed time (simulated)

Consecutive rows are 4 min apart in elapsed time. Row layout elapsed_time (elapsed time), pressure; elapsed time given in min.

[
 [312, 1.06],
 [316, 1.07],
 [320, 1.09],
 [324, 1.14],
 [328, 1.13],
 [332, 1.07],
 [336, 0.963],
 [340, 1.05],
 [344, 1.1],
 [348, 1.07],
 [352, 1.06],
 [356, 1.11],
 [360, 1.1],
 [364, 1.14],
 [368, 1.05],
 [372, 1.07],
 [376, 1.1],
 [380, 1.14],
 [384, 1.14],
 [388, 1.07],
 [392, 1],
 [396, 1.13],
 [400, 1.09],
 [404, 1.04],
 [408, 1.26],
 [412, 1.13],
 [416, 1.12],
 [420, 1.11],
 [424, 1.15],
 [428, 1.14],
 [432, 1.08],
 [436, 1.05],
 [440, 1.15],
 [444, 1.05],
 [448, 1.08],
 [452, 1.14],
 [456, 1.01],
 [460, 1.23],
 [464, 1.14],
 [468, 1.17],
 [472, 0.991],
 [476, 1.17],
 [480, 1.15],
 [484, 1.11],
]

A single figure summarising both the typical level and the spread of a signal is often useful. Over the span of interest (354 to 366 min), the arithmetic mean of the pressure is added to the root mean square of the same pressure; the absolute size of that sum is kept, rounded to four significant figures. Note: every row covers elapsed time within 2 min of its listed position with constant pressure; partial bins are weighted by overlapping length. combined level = 2.233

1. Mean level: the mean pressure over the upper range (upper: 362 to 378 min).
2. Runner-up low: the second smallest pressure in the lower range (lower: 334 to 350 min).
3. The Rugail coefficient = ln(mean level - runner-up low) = -3.2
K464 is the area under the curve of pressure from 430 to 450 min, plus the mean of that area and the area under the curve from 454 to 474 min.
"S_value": 43.54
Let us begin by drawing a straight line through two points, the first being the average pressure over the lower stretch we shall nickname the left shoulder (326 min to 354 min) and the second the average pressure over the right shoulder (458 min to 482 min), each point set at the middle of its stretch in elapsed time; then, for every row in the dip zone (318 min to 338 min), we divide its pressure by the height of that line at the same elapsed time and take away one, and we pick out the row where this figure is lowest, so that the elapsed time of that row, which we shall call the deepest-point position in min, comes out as 336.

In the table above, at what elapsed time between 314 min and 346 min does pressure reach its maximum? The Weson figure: 324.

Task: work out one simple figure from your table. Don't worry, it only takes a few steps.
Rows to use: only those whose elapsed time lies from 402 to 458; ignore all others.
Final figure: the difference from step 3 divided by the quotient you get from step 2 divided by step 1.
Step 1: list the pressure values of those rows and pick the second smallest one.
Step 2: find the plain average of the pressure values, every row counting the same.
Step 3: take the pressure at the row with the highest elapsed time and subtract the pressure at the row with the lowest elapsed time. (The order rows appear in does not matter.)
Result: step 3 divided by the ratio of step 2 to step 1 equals -0.028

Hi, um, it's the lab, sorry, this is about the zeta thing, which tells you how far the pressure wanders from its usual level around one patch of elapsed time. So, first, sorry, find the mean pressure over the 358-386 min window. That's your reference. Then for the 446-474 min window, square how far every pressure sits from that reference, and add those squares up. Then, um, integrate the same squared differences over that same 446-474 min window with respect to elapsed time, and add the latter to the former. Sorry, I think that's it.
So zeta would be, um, 0.22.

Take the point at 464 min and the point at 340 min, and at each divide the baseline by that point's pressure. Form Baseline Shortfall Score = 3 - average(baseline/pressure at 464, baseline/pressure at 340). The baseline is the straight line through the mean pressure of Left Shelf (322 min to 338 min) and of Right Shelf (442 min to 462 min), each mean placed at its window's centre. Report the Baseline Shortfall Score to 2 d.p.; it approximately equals 2.00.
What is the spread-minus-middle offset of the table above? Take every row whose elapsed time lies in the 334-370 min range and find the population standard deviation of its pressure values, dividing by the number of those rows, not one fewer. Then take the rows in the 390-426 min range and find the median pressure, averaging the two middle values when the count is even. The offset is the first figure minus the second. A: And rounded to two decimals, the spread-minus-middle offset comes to -1.07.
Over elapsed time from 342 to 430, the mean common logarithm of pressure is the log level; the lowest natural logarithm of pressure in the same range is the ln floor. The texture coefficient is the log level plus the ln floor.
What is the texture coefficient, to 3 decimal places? 0.043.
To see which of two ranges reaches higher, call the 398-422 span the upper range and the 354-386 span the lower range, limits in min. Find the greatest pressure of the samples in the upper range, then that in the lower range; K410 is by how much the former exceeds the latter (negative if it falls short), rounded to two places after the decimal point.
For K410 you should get 0.12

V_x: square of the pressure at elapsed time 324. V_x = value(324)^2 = 1.30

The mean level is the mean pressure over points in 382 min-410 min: 1.104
